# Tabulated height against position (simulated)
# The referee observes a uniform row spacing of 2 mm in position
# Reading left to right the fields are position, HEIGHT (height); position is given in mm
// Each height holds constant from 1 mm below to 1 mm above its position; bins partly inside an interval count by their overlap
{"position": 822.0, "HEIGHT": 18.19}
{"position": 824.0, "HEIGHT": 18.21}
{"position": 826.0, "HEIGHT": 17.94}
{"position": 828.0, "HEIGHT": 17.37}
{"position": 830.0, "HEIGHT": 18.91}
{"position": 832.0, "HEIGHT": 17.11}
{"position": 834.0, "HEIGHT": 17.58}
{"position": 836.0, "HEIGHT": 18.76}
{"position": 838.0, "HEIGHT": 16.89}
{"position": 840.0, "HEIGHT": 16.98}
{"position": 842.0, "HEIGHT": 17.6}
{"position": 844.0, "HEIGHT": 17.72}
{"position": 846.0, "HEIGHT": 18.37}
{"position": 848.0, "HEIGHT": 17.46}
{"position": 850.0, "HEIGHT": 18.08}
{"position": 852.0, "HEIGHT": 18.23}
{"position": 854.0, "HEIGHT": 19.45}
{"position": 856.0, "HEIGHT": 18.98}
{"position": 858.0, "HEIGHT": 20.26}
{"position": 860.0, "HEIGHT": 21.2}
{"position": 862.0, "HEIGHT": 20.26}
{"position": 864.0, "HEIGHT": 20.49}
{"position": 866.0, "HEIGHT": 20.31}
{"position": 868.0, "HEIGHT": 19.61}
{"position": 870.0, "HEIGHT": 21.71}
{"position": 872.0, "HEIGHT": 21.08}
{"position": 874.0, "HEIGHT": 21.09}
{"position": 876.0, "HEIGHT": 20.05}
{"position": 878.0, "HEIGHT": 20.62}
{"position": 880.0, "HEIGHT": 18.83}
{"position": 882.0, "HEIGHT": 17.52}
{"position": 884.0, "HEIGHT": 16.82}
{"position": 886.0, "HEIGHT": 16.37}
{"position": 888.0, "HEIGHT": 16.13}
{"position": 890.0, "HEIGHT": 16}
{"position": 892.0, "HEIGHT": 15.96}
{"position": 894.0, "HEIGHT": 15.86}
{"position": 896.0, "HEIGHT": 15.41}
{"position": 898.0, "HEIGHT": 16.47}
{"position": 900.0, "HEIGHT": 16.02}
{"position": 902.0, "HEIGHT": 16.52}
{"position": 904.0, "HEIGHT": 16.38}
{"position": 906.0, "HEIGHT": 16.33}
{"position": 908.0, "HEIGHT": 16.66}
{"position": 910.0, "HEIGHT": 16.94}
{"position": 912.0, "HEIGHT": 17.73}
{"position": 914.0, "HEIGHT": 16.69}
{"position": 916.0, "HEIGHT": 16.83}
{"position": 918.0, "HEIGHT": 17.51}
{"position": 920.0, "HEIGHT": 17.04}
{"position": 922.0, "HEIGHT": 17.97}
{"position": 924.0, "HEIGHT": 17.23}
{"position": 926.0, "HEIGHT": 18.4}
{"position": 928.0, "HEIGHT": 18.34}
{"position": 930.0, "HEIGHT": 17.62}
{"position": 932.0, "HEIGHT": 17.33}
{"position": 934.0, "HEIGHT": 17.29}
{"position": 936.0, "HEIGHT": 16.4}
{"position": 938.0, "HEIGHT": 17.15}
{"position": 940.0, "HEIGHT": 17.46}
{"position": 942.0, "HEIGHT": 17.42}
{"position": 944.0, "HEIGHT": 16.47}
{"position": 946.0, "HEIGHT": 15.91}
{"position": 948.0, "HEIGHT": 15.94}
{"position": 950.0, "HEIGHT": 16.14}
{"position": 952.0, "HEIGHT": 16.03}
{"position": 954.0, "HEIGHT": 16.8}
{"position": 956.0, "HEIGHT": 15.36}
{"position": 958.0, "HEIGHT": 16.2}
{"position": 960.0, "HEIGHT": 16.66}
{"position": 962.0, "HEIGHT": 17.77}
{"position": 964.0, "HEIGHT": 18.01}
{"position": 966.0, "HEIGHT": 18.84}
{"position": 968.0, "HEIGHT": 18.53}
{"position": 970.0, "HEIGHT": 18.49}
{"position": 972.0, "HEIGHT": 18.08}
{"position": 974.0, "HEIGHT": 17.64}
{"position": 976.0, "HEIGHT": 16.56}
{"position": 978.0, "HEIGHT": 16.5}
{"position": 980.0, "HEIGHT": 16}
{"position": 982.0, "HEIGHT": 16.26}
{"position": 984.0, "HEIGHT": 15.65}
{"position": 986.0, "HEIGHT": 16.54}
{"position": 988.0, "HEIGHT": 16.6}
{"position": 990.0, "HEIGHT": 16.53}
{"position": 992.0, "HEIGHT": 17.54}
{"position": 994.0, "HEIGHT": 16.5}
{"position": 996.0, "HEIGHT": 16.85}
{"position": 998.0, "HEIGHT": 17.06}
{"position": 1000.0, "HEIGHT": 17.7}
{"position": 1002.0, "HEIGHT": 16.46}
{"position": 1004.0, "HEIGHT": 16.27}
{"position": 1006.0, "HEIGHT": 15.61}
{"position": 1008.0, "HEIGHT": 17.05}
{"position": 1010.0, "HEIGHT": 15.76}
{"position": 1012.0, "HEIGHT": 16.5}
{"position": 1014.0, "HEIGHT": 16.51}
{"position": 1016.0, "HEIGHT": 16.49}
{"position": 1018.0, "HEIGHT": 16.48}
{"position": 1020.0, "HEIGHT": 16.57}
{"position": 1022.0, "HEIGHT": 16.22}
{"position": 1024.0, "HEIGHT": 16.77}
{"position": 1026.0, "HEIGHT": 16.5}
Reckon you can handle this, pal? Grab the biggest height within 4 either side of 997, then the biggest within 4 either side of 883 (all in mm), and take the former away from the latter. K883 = 1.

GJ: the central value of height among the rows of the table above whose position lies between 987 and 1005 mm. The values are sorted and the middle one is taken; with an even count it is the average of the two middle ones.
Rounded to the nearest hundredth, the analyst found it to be 16.60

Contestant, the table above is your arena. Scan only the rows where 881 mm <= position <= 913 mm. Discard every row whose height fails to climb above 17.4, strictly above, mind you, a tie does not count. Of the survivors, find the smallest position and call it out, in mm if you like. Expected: 882.0 mm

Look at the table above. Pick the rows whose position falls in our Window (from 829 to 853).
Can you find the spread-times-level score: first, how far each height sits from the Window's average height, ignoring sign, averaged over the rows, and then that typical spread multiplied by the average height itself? 10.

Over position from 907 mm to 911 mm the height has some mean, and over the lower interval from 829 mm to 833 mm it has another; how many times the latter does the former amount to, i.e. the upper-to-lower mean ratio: 0.93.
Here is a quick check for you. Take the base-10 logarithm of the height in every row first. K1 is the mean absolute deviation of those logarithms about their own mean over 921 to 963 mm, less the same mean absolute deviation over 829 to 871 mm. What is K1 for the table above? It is -0.0091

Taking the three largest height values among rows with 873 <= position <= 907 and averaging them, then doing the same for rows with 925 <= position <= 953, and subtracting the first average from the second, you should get -2.5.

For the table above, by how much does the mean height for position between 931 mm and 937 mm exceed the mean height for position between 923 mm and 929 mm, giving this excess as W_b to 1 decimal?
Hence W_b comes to -1.0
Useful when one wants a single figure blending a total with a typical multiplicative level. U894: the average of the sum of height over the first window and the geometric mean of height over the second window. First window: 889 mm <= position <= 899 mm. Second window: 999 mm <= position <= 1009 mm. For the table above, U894 48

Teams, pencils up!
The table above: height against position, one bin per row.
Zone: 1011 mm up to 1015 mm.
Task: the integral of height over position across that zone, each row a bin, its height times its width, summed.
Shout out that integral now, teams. 66.0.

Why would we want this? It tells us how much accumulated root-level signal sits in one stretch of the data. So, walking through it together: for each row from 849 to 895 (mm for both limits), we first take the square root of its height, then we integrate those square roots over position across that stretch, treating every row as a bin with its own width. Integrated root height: 200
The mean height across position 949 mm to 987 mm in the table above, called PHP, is 17.0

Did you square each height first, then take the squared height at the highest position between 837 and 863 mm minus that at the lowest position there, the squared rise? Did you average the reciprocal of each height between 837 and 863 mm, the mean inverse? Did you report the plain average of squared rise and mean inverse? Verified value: 63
